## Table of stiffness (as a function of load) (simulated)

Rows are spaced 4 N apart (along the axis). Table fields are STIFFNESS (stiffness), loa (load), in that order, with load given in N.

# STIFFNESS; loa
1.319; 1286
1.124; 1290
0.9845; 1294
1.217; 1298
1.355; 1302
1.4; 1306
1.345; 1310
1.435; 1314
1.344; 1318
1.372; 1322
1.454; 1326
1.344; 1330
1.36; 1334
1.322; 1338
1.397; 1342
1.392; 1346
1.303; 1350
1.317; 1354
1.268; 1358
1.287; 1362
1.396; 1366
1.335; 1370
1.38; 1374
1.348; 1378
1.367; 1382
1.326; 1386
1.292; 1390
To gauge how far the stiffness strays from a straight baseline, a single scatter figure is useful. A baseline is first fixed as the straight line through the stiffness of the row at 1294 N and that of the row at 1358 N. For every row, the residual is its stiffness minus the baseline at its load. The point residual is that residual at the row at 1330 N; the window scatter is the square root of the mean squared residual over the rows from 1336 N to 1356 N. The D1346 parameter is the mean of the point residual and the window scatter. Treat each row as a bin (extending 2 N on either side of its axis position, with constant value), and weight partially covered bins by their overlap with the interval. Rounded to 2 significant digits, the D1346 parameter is 0.17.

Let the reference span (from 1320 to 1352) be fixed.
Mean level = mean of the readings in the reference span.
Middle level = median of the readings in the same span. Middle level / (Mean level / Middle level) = 1.36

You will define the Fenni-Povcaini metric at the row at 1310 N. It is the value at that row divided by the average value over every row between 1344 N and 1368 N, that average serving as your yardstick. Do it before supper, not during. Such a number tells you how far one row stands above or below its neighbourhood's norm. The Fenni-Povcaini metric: 1.01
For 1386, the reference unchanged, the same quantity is 1.00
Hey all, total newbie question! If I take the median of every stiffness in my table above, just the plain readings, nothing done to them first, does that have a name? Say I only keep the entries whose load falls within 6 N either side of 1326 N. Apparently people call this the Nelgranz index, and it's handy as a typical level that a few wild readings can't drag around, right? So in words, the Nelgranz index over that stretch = 1.372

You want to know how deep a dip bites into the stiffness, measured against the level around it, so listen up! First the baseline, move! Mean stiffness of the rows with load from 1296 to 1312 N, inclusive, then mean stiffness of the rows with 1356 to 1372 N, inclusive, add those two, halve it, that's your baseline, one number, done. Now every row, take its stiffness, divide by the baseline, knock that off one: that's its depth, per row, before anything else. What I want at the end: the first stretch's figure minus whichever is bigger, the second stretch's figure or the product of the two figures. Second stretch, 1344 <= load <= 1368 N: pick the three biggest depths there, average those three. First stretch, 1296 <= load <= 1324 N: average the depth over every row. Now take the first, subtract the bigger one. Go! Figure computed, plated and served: -0.05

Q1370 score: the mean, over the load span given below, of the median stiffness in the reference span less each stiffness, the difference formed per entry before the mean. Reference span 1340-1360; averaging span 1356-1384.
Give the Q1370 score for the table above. -0.02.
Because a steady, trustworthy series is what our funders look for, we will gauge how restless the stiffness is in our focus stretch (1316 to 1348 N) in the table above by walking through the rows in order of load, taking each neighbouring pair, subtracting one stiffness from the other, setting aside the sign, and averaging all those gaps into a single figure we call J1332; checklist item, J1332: 0.051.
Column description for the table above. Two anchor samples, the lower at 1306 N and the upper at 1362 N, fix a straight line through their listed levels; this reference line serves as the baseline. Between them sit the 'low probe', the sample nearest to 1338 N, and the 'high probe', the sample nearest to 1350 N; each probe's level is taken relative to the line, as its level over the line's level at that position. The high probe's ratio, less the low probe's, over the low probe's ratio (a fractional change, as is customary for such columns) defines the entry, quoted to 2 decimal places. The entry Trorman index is 0.00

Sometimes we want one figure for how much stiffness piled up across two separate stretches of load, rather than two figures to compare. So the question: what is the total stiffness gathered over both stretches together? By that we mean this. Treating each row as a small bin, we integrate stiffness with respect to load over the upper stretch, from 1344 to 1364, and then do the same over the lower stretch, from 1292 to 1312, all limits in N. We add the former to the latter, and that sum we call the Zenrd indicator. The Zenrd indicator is 51.47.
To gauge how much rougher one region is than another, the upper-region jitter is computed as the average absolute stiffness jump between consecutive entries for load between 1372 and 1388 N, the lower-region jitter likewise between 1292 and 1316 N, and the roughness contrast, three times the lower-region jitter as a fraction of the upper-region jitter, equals 11.0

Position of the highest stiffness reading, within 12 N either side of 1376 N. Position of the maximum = 1366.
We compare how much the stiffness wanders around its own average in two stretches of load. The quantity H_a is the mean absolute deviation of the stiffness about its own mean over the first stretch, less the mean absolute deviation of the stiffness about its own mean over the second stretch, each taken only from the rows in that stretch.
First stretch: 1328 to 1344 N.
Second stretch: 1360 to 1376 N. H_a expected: -0.016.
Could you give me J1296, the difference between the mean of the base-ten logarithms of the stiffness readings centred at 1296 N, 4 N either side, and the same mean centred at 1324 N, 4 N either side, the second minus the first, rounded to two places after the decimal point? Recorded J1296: 0.11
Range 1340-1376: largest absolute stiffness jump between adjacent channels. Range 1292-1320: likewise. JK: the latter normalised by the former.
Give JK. 2.1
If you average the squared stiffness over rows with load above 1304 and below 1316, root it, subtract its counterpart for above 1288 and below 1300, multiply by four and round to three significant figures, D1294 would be 1.12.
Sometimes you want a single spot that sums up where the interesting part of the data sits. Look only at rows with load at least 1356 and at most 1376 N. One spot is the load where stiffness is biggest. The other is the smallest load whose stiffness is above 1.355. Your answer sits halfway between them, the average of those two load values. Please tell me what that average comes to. 1366 N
